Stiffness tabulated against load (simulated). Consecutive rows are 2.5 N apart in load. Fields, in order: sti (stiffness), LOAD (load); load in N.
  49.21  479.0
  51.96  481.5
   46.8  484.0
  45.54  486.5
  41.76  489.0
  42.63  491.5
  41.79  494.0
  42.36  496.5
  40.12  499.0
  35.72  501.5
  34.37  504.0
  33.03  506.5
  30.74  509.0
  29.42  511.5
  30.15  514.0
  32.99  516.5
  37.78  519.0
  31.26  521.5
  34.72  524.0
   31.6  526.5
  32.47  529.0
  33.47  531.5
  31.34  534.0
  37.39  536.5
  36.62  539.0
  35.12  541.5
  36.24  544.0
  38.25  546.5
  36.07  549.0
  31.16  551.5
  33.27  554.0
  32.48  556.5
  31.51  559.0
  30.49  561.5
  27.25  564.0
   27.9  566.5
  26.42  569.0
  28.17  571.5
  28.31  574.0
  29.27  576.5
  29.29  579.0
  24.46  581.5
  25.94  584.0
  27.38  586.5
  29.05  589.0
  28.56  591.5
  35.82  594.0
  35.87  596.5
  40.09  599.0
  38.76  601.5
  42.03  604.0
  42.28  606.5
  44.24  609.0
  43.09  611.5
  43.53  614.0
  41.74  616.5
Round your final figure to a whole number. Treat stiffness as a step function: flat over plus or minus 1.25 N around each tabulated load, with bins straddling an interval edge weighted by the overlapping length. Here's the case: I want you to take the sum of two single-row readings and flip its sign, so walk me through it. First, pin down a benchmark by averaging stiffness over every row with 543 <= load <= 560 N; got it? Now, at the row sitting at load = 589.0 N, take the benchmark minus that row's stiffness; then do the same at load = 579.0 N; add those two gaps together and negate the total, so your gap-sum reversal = -10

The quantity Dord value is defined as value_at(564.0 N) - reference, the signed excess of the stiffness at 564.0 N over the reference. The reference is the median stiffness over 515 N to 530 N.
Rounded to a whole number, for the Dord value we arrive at -5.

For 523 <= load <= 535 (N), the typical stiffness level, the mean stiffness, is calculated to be 32.7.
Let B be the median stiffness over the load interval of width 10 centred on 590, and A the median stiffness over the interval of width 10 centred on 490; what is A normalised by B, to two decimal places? 1.47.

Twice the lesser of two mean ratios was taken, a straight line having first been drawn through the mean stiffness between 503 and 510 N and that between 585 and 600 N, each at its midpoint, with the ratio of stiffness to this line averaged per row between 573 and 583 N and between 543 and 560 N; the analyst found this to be 1.7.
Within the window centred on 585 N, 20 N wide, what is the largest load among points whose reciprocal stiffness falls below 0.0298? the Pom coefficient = 594.0 N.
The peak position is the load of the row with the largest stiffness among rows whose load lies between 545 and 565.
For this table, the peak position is 546.5 N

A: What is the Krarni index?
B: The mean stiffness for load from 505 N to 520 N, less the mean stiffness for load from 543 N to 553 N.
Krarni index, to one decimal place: -3.1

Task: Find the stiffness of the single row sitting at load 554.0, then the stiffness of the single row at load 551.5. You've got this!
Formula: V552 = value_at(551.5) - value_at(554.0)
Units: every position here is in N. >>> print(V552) -2.1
